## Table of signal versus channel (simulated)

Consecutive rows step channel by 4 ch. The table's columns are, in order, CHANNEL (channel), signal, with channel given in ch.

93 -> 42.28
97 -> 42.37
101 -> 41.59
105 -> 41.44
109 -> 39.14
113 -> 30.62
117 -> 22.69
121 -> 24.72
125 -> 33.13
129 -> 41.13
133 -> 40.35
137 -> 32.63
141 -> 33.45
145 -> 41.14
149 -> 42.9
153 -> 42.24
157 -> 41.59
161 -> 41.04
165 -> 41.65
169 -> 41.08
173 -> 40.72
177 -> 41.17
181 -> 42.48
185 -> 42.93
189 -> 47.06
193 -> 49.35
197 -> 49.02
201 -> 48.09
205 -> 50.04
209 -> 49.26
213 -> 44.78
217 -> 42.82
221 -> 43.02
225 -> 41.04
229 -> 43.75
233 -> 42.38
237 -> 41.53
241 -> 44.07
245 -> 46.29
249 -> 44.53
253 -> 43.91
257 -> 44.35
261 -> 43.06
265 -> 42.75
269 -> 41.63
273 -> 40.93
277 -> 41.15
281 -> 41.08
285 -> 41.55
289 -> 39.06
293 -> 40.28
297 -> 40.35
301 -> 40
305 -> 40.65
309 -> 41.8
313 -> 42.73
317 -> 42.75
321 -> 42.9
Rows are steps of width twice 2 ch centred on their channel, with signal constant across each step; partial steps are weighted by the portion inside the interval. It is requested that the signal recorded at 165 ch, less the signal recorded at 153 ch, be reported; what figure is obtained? -0.6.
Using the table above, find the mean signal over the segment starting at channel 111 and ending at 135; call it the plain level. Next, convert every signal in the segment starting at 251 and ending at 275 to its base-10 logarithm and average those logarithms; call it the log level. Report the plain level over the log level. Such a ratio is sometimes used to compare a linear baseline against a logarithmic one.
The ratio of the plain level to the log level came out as 20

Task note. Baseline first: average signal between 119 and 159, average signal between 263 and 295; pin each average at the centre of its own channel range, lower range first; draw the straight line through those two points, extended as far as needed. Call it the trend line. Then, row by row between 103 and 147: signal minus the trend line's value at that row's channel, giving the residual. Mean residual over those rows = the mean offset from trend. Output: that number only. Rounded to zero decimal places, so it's -2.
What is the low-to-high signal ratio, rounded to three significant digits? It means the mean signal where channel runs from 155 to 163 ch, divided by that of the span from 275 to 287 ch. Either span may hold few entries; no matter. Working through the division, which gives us 1.00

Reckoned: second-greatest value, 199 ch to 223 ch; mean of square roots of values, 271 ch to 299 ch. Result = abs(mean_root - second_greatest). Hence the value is 43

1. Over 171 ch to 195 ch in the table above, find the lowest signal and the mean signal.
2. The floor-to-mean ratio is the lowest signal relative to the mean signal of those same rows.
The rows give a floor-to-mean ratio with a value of 0.93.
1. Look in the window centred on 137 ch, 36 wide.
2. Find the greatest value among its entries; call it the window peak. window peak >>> 42.9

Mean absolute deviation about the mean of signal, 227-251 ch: 1.2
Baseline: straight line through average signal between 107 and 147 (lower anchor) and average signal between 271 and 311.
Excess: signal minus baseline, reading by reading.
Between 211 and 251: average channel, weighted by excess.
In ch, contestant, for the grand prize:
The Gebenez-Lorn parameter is 231.0 ch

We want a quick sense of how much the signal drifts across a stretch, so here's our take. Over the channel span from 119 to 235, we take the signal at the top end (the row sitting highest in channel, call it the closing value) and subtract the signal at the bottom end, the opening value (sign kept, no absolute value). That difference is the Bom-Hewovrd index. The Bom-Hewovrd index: 17.7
